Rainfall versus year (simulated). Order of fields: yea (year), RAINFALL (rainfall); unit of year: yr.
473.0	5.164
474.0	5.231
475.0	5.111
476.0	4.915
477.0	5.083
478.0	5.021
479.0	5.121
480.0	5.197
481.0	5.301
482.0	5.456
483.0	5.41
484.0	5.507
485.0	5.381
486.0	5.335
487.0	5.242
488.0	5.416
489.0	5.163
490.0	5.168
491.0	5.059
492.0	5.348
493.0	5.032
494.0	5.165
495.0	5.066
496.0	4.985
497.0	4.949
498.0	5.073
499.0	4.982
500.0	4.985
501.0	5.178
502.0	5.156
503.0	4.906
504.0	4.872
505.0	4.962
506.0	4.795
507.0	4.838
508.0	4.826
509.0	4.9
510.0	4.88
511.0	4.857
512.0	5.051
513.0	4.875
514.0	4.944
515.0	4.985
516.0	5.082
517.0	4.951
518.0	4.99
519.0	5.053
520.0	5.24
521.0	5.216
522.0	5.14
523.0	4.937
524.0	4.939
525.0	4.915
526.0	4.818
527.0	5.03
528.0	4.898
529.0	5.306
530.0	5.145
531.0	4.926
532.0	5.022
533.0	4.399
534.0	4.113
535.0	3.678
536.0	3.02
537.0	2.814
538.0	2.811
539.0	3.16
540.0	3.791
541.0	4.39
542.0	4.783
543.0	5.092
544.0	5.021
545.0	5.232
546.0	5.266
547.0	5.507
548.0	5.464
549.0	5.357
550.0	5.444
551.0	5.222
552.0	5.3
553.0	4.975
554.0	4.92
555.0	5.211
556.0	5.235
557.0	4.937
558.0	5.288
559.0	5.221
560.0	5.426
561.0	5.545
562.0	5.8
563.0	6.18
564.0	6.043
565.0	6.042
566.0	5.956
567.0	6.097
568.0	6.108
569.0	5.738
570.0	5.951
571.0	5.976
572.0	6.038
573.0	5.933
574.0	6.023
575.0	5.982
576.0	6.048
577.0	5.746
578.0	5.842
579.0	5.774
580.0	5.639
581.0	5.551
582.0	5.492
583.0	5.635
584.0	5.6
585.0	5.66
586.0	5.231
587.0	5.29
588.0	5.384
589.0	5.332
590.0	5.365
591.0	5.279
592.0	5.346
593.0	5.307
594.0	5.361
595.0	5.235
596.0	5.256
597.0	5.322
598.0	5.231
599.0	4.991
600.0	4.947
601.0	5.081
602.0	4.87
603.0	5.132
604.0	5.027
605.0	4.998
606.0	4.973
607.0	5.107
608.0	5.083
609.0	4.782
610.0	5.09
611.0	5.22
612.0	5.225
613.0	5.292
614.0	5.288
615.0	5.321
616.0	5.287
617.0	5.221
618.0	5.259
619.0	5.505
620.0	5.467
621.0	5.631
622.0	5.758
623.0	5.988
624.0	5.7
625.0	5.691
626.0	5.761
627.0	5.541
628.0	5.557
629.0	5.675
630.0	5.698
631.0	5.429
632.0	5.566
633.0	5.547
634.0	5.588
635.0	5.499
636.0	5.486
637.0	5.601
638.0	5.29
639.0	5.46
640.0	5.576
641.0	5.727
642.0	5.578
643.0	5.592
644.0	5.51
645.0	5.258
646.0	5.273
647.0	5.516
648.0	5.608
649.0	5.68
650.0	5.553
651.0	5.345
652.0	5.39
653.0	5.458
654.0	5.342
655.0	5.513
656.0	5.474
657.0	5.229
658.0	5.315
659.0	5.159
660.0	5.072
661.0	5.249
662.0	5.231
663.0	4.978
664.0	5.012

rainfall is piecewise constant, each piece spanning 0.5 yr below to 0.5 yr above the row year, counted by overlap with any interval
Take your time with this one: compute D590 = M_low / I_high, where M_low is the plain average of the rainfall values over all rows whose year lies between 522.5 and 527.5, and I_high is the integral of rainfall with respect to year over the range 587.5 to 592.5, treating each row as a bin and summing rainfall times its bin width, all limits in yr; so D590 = 0.185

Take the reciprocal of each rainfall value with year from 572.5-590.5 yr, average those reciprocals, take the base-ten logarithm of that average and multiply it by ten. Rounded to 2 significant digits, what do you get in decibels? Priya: -7.5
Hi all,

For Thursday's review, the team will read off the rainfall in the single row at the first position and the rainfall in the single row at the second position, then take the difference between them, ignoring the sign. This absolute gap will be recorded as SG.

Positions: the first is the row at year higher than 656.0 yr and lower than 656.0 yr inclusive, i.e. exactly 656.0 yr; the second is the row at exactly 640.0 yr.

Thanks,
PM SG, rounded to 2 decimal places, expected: 0.10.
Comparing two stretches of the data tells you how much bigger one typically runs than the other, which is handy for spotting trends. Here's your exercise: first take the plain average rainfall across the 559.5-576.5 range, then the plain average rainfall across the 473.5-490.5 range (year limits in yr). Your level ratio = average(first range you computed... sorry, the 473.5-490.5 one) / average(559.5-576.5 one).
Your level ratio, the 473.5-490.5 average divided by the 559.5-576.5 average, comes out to 0.88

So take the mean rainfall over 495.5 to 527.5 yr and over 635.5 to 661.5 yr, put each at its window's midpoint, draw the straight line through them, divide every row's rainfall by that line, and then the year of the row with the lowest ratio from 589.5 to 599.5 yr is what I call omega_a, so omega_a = 599.0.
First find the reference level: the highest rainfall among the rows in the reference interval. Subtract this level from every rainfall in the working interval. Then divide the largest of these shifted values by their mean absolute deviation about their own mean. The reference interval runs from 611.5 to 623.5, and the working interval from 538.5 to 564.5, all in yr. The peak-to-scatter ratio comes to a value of 0.5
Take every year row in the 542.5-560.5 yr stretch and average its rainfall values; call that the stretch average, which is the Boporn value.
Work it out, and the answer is 5.23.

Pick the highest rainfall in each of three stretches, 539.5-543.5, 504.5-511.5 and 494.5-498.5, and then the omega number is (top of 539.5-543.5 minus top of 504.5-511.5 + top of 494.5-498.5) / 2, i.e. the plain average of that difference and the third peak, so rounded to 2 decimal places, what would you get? 2.60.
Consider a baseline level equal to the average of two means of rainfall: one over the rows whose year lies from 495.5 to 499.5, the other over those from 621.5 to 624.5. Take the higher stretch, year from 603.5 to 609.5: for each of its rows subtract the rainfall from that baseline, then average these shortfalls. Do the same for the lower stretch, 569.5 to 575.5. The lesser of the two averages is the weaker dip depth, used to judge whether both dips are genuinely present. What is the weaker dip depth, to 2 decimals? -0.58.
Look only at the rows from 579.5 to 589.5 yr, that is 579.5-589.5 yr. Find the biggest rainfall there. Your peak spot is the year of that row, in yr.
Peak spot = 585.0 yr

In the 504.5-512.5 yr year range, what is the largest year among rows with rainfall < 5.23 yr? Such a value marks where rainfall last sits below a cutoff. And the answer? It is 512.0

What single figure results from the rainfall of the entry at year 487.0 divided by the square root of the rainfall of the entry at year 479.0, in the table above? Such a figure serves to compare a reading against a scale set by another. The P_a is 2.32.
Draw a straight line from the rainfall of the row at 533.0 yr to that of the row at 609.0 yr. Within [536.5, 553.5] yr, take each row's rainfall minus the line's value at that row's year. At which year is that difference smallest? 538.0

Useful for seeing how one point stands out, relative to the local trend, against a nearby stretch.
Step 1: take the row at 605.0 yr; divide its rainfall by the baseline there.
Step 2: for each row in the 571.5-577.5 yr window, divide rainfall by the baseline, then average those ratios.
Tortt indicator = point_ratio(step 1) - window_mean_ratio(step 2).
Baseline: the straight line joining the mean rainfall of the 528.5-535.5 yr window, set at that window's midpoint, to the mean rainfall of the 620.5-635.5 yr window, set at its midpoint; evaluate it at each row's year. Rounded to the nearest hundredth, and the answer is -0.25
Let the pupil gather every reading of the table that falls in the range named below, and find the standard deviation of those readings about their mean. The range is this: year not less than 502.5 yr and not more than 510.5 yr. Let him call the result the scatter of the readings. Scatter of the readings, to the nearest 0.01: 0.05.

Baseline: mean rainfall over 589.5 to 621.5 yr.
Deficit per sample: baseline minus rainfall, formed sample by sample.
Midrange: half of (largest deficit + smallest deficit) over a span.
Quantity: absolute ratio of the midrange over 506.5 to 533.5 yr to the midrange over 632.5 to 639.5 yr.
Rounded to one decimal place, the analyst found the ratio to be 1.4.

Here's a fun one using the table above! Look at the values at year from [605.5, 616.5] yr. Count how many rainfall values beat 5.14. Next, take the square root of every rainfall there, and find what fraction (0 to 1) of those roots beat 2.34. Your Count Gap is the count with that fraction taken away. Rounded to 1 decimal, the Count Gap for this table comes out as 6.0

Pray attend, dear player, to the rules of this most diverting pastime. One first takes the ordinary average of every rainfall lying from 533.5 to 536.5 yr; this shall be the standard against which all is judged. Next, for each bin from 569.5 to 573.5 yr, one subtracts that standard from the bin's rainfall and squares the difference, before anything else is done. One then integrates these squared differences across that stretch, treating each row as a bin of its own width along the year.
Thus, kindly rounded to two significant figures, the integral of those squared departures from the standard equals 22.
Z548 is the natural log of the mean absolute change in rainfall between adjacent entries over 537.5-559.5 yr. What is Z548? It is -1.5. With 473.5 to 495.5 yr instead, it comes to -2.0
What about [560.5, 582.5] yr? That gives -2.0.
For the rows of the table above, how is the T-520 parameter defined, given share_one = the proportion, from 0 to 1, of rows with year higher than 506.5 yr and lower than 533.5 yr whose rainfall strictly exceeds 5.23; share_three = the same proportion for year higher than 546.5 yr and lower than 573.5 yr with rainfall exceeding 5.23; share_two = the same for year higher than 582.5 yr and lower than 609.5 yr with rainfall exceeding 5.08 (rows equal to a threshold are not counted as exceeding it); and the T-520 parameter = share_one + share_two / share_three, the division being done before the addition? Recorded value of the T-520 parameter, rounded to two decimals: 1.03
